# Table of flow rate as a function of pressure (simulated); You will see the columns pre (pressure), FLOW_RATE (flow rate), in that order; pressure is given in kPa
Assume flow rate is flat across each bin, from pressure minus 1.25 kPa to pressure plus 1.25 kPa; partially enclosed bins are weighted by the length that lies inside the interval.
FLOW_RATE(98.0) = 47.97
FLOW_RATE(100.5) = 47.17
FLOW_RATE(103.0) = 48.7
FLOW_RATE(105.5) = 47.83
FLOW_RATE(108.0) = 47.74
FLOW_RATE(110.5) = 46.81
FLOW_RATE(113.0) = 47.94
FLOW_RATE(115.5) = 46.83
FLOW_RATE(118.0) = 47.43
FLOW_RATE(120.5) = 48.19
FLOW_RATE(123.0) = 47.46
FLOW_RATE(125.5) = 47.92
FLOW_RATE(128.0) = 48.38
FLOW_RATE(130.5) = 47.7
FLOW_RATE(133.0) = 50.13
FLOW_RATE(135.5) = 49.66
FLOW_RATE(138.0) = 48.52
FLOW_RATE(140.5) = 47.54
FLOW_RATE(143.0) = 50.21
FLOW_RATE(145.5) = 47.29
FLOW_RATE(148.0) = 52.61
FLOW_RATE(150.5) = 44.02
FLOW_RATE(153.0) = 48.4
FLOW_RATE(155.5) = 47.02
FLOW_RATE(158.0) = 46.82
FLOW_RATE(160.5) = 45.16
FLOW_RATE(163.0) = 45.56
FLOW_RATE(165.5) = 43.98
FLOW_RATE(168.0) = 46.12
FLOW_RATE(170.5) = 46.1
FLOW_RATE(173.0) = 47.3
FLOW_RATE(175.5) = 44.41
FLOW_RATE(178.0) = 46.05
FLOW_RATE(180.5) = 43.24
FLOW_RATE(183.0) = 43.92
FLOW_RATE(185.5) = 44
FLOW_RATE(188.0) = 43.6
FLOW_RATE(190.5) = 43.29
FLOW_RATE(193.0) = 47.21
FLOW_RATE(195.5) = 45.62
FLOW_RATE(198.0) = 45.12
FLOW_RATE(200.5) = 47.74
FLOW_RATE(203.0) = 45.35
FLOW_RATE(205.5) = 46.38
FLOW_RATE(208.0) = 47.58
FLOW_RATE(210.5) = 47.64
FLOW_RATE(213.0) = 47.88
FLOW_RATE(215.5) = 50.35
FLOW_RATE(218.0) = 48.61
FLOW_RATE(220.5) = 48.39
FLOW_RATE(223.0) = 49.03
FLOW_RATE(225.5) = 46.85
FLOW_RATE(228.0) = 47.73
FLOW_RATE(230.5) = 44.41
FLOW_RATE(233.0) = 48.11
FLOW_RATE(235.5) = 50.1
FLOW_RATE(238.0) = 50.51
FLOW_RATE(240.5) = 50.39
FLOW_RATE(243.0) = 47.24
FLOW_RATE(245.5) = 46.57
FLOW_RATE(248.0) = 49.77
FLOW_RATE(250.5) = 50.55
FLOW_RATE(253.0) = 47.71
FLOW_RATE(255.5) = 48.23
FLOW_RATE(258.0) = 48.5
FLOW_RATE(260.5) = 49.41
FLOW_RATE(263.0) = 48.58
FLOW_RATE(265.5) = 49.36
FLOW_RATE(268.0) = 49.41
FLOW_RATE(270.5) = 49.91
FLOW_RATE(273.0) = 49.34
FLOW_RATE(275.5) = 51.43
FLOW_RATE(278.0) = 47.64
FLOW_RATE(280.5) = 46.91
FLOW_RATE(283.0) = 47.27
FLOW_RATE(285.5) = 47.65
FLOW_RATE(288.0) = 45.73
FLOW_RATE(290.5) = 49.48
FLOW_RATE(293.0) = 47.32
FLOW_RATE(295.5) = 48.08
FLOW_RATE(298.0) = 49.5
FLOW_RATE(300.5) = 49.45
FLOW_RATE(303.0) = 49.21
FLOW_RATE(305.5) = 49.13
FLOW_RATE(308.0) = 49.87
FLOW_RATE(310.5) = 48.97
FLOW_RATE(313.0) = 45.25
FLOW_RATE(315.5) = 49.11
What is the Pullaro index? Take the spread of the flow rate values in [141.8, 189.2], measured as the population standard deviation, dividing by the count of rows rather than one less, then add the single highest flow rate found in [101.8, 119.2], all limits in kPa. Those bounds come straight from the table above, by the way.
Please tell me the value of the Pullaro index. 51.1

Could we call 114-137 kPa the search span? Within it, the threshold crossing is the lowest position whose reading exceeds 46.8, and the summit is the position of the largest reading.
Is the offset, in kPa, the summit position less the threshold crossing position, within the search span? 17.5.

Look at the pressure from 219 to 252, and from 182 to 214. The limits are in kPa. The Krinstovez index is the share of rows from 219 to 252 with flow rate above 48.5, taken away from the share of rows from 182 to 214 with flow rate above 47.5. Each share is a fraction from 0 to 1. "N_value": -0.15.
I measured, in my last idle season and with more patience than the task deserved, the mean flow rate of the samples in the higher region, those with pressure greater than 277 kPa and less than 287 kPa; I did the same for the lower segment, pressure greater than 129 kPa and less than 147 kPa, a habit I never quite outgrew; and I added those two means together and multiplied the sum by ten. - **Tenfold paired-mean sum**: 961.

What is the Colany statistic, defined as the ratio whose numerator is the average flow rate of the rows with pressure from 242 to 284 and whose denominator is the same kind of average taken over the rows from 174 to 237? 1.05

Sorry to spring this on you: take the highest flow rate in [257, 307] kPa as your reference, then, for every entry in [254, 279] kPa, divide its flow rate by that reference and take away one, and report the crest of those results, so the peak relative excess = 0.00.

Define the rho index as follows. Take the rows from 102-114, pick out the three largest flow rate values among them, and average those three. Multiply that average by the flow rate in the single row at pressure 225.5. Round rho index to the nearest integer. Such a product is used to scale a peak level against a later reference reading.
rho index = 2256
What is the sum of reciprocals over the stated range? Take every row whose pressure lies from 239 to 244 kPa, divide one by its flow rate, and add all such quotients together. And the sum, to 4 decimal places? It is 0.0410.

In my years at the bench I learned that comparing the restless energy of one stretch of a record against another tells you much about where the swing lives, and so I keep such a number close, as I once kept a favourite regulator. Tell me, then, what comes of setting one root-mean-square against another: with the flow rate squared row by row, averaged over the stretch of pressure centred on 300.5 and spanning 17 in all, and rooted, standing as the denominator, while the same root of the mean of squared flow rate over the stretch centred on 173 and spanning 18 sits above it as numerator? 0.93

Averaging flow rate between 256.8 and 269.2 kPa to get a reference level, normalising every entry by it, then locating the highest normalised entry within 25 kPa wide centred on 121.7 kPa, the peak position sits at 133.0 kPa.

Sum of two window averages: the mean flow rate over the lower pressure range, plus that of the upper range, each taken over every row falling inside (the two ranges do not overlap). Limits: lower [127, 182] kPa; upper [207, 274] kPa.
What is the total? 95.7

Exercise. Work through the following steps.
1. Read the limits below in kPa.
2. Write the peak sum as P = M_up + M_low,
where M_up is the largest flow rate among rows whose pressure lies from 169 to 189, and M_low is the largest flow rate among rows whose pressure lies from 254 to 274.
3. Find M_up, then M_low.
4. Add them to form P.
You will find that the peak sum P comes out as 97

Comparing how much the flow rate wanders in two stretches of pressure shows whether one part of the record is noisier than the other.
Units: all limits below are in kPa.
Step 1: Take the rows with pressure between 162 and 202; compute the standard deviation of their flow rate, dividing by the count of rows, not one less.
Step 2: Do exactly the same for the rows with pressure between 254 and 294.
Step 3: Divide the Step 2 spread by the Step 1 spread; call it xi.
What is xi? 0.9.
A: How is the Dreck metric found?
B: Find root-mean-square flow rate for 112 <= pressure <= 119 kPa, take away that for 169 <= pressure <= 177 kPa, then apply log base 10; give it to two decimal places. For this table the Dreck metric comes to 0.16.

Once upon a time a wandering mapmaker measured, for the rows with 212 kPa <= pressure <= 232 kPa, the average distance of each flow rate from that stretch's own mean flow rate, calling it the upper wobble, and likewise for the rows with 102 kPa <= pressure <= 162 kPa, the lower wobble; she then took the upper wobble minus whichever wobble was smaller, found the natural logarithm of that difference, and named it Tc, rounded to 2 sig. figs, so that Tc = -2.7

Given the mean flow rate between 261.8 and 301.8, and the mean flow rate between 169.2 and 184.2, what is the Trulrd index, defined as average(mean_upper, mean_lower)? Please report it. 46.87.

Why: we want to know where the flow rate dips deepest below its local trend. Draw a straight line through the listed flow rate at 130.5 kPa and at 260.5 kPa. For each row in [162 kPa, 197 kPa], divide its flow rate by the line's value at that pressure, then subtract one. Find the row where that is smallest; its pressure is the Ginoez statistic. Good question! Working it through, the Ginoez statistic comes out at 190.5 kPa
